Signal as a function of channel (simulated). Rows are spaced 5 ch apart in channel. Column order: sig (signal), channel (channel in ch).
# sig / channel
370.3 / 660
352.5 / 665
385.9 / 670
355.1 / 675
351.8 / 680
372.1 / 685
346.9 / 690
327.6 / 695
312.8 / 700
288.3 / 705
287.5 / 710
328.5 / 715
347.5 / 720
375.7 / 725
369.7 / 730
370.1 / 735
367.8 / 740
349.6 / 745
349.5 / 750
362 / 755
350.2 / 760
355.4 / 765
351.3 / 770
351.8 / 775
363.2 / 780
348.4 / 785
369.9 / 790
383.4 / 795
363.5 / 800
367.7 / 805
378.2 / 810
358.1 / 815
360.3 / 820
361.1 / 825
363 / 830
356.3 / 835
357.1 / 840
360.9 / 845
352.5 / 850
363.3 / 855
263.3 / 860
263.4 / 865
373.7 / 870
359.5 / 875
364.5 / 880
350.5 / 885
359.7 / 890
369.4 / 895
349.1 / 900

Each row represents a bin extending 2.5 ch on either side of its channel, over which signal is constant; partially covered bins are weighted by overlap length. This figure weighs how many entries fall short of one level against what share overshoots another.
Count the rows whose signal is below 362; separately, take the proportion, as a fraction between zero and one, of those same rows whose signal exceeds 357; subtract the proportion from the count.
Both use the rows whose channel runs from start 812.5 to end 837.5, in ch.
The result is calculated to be 3.2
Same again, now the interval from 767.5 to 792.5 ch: 2.6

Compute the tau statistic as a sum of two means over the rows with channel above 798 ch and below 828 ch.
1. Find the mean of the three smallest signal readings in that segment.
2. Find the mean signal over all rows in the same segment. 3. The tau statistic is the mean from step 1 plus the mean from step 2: 725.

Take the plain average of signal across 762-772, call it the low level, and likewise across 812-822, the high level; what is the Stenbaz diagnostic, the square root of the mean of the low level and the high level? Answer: 18.9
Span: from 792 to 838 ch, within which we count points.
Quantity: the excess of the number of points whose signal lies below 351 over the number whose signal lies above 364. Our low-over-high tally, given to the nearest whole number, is -3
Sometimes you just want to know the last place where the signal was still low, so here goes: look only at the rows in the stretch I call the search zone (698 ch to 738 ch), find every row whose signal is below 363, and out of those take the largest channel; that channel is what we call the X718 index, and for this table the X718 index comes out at 720 ch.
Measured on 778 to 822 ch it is 820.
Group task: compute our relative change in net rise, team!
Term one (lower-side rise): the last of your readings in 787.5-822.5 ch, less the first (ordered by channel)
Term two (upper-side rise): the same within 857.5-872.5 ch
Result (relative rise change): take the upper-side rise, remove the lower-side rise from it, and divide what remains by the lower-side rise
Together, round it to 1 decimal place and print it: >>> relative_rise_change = -12.5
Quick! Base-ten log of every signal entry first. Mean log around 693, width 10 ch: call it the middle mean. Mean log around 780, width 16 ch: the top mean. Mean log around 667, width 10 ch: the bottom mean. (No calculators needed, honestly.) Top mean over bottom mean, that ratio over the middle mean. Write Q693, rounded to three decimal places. 0.393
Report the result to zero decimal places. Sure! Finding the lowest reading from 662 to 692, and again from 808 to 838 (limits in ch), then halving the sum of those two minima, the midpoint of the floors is 352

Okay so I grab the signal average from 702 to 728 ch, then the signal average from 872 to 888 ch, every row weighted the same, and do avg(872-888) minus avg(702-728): 33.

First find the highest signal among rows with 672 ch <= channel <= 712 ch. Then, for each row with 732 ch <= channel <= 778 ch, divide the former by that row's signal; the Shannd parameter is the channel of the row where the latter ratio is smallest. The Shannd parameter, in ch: 735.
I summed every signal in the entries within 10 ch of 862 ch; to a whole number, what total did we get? 1264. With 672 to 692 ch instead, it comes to 1426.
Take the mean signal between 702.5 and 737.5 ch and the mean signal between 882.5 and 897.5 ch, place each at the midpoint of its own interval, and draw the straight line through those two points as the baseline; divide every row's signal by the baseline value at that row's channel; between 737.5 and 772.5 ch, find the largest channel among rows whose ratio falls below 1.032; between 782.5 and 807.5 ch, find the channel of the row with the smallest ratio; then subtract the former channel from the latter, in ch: 15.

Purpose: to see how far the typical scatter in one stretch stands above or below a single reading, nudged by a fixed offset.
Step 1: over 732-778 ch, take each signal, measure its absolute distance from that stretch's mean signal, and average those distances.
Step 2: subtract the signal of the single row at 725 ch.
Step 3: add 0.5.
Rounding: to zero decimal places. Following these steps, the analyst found -368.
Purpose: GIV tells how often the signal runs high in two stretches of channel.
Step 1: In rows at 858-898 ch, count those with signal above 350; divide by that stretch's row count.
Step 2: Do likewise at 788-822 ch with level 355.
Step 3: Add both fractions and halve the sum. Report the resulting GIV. 0.9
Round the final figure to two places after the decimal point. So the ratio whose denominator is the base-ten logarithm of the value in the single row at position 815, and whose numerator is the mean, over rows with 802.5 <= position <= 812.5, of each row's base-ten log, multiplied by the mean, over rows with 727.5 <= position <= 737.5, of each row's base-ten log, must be 2.59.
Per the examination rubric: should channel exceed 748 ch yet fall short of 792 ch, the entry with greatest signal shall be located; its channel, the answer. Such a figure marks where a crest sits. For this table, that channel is 790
